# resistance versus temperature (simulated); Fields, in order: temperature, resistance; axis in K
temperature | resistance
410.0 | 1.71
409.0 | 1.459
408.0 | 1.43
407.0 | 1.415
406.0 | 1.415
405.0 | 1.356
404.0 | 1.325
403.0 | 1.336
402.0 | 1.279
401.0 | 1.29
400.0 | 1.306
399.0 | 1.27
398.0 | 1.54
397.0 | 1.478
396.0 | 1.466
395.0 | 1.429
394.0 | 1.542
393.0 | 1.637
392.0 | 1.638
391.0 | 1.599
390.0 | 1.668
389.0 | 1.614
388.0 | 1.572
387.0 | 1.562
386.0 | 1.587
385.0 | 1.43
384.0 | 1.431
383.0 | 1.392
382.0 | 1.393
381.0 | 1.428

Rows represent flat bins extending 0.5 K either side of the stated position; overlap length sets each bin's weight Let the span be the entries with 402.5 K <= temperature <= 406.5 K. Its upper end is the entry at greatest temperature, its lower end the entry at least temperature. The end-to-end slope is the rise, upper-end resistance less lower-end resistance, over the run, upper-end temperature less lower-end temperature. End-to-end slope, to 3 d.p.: 0.026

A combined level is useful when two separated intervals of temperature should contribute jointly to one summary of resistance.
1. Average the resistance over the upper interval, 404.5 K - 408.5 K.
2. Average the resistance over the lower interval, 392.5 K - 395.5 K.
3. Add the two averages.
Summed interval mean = 2.94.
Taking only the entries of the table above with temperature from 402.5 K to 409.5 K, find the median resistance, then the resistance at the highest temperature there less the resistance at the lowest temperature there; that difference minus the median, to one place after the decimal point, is -1.3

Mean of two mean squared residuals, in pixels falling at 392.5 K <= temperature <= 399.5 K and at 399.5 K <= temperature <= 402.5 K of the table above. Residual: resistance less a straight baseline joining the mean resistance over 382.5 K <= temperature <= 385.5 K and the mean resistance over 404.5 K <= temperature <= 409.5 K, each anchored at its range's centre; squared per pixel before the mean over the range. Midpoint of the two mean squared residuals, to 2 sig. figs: 0.015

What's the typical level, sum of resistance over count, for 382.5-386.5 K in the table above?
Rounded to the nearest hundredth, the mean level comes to 1.46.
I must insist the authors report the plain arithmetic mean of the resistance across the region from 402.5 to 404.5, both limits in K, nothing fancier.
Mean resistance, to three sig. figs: 1.33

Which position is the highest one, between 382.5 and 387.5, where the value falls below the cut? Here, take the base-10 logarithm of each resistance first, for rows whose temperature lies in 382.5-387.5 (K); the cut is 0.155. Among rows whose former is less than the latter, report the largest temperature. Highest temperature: 383.0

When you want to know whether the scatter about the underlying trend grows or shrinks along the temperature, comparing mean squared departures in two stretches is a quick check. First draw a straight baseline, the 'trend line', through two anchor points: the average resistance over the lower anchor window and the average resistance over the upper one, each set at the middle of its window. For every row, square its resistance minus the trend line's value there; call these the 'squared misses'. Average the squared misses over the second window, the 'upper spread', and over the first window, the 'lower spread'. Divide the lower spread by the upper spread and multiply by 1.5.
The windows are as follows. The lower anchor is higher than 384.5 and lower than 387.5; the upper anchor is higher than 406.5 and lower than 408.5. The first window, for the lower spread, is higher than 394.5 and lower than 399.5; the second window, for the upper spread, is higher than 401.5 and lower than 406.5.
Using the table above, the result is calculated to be 1.1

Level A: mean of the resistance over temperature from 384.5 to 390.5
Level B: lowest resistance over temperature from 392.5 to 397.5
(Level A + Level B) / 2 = 1.50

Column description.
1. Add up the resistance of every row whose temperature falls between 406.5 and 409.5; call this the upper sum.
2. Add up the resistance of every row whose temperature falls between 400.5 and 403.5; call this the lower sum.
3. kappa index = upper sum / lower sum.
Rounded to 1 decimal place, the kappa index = 1.1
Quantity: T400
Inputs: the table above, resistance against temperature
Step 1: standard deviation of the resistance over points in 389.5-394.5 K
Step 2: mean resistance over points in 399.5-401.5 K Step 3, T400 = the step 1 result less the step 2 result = -1.25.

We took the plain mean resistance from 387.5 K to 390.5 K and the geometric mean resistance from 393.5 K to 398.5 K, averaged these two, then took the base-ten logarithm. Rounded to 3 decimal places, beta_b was 0.192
